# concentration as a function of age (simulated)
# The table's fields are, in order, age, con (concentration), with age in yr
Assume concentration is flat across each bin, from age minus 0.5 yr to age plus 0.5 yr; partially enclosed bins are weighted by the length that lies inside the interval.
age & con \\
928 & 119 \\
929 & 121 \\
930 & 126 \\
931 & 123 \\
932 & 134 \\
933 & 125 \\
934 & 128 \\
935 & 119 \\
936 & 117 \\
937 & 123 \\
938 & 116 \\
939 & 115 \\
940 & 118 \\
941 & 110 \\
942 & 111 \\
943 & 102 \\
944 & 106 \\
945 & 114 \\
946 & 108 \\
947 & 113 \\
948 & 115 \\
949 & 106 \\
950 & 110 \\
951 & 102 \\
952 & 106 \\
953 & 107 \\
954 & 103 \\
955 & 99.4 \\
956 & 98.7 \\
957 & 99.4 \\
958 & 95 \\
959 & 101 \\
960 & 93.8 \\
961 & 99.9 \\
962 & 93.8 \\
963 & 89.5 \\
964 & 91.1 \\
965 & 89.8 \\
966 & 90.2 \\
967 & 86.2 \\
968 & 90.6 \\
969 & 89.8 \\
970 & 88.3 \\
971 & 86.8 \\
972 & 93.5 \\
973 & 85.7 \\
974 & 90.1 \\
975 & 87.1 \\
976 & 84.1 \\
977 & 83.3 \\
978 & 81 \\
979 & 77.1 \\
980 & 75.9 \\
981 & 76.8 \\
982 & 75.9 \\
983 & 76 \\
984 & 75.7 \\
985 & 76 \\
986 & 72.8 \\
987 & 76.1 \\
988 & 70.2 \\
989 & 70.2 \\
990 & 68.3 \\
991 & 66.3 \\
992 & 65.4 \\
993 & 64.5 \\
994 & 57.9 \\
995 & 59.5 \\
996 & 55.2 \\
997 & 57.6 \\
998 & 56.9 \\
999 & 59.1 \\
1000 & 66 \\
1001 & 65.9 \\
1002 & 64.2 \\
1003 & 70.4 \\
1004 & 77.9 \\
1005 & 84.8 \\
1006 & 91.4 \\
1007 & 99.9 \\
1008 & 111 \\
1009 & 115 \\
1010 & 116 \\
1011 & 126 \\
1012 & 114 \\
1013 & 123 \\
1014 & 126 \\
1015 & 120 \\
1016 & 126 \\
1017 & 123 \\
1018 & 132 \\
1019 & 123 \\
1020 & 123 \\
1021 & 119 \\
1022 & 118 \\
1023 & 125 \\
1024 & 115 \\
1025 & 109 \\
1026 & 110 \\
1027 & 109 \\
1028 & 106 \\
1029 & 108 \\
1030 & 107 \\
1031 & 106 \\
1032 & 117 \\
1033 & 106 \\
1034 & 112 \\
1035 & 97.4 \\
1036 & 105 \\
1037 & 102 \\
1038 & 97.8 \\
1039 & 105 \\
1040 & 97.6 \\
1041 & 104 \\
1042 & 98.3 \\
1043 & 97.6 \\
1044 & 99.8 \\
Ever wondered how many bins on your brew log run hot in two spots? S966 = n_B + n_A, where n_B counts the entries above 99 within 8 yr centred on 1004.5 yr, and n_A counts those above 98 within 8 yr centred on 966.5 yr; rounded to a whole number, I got 2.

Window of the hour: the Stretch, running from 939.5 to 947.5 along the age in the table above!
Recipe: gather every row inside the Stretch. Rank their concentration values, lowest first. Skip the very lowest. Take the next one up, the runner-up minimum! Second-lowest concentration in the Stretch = 106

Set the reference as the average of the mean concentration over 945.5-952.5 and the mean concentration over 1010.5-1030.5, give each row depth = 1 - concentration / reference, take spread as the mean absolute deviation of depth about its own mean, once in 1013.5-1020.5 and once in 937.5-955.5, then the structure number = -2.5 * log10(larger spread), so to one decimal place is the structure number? 3.5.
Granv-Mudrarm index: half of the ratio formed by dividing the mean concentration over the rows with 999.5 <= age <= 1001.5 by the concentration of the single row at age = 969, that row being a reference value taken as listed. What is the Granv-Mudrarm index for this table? 0.37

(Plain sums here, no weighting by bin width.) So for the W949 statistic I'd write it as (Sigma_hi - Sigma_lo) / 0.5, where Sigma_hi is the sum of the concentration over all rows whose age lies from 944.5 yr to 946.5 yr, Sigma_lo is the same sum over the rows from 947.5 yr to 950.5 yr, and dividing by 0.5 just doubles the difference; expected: -218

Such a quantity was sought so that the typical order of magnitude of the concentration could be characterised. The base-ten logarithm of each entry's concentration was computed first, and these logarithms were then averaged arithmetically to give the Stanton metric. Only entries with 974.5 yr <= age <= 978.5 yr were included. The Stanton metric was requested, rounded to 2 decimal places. 1.92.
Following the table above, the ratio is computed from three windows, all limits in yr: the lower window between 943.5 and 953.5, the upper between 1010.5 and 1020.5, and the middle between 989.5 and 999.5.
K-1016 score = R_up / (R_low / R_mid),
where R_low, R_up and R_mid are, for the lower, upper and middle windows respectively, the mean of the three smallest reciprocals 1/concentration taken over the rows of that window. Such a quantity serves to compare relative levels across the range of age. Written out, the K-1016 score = 0.013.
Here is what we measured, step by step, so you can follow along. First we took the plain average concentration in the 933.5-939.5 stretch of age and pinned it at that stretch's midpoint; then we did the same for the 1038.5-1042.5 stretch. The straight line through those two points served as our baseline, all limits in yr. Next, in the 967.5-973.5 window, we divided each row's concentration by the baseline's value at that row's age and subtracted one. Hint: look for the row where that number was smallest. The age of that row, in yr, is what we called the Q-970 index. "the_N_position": 973 yr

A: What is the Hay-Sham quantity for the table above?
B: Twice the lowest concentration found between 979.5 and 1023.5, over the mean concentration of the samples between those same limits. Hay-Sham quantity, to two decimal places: 1.24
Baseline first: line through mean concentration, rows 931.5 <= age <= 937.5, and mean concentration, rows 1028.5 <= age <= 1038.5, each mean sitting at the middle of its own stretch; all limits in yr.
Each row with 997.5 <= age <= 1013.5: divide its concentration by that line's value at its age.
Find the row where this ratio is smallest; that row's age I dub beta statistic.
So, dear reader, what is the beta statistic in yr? 998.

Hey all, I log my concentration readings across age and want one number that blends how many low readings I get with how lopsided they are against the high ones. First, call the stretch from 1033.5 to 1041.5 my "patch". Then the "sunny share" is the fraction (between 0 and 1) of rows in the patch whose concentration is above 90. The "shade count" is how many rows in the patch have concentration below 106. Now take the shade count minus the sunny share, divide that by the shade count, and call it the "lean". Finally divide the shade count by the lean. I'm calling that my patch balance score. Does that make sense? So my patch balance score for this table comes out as 8.2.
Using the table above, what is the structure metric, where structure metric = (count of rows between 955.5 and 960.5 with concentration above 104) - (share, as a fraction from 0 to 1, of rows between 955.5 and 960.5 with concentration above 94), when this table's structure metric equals -0.8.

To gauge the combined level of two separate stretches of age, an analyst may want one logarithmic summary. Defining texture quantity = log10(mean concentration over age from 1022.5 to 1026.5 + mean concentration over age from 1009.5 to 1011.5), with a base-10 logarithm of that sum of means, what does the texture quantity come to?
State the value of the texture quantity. 2.37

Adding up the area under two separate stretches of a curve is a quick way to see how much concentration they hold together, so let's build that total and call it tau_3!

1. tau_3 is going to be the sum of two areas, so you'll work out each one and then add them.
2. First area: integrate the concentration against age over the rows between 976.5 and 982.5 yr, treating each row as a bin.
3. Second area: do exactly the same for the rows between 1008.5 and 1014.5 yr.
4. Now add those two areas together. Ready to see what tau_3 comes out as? 1190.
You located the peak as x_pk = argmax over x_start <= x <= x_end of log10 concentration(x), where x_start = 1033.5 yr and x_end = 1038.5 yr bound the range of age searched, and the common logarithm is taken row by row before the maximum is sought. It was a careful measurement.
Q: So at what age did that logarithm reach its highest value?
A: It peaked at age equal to 1034 yr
